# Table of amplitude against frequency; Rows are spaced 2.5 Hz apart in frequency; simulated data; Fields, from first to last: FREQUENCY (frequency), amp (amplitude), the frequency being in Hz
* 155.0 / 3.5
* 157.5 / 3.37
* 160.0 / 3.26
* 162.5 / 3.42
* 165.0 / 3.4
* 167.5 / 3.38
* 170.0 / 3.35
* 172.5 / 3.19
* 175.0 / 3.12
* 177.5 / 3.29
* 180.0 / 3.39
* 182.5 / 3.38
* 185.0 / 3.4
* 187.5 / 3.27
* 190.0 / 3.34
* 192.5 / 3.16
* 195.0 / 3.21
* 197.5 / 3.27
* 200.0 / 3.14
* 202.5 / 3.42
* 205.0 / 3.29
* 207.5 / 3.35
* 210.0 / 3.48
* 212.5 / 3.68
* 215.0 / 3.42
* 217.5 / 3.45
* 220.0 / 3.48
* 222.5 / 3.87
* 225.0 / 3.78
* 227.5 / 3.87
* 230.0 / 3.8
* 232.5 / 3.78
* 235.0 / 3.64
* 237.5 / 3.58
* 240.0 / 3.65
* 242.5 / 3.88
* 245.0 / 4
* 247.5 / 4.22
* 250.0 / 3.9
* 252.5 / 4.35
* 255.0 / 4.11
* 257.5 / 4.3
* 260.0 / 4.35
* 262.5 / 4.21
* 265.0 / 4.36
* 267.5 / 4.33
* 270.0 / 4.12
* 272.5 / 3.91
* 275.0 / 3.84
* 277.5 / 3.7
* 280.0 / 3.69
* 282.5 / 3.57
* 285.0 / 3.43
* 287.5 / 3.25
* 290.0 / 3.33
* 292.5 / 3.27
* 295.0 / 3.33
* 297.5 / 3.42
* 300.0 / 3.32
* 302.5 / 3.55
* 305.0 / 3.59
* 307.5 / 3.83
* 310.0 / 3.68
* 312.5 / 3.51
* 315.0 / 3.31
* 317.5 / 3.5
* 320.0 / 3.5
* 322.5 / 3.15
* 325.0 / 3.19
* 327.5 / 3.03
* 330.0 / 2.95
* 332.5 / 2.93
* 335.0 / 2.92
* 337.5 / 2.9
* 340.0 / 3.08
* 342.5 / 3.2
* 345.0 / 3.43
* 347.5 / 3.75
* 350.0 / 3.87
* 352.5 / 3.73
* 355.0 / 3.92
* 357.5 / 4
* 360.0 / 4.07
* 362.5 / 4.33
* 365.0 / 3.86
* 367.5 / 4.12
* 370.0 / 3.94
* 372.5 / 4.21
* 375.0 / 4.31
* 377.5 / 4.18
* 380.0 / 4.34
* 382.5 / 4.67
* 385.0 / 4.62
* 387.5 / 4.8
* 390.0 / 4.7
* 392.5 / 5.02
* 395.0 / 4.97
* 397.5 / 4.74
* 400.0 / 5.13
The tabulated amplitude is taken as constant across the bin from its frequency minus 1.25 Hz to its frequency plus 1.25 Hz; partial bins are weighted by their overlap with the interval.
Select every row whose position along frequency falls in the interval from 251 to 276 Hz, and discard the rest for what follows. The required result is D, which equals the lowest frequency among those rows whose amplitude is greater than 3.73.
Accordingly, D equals 252.5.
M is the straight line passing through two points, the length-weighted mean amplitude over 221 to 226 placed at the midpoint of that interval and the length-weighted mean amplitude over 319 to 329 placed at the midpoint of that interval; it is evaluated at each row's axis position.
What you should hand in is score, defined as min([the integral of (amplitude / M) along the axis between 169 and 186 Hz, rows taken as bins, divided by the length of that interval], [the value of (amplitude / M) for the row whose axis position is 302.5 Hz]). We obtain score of 0.81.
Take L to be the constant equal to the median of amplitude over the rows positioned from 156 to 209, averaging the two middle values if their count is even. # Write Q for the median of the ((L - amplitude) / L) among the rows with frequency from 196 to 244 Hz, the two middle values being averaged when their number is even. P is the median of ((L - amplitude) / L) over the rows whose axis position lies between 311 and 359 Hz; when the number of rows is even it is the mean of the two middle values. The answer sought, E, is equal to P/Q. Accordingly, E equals -0.1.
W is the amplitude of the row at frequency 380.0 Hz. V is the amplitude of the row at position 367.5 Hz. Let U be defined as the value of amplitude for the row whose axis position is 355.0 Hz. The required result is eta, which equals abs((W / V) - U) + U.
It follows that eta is 6.8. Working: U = 3.92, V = 4.12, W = 4.34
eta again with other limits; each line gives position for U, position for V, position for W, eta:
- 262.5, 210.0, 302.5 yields 7.4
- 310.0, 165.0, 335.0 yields 6.5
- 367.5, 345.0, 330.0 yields 7.4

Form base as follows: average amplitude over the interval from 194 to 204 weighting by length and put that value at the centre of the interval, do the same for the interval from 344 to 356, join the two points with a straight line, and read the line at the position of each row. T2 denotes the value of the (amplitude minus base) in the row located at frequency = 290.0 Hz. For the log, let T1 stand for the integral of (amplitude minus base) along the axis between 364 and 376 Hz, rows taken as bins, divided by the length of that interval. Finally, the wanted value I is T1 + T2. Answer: 0.1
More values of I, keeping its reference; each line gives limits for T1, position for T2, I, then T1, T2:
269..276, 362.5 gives 1.0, 0.46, 0.55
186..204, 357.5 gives 0.2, 0.01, 0.23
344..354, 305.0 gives 0.0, -0.03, -0.01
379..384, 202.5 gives 0.8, 0.68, 0.15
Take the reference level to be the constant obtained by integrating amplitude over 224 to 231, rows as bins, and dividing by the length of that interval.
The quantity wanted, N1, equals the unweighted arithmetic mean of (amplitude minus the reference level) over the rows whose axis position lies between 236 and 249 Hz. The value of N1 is 0.0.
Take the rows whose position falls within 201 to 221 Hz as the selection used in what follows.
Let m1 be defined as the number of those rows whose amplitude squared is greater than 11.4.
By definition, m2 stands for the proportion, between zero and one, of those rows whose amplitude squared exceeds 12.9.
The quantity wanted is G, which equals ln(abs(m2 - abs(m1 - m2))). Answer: 1.75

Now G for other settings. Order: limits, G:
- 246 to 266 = 1.79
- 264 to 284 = 1.83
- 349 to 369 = 1.79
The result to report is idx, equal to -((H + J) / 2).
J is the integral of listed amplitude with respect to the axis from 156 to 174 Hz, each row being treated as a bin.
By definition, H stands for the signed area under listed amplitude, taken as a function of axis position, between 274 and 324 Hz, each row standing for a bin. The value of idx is -117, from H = 174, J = 60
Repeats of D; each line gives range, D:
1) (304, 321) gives 307.5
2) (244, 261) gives 245.0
